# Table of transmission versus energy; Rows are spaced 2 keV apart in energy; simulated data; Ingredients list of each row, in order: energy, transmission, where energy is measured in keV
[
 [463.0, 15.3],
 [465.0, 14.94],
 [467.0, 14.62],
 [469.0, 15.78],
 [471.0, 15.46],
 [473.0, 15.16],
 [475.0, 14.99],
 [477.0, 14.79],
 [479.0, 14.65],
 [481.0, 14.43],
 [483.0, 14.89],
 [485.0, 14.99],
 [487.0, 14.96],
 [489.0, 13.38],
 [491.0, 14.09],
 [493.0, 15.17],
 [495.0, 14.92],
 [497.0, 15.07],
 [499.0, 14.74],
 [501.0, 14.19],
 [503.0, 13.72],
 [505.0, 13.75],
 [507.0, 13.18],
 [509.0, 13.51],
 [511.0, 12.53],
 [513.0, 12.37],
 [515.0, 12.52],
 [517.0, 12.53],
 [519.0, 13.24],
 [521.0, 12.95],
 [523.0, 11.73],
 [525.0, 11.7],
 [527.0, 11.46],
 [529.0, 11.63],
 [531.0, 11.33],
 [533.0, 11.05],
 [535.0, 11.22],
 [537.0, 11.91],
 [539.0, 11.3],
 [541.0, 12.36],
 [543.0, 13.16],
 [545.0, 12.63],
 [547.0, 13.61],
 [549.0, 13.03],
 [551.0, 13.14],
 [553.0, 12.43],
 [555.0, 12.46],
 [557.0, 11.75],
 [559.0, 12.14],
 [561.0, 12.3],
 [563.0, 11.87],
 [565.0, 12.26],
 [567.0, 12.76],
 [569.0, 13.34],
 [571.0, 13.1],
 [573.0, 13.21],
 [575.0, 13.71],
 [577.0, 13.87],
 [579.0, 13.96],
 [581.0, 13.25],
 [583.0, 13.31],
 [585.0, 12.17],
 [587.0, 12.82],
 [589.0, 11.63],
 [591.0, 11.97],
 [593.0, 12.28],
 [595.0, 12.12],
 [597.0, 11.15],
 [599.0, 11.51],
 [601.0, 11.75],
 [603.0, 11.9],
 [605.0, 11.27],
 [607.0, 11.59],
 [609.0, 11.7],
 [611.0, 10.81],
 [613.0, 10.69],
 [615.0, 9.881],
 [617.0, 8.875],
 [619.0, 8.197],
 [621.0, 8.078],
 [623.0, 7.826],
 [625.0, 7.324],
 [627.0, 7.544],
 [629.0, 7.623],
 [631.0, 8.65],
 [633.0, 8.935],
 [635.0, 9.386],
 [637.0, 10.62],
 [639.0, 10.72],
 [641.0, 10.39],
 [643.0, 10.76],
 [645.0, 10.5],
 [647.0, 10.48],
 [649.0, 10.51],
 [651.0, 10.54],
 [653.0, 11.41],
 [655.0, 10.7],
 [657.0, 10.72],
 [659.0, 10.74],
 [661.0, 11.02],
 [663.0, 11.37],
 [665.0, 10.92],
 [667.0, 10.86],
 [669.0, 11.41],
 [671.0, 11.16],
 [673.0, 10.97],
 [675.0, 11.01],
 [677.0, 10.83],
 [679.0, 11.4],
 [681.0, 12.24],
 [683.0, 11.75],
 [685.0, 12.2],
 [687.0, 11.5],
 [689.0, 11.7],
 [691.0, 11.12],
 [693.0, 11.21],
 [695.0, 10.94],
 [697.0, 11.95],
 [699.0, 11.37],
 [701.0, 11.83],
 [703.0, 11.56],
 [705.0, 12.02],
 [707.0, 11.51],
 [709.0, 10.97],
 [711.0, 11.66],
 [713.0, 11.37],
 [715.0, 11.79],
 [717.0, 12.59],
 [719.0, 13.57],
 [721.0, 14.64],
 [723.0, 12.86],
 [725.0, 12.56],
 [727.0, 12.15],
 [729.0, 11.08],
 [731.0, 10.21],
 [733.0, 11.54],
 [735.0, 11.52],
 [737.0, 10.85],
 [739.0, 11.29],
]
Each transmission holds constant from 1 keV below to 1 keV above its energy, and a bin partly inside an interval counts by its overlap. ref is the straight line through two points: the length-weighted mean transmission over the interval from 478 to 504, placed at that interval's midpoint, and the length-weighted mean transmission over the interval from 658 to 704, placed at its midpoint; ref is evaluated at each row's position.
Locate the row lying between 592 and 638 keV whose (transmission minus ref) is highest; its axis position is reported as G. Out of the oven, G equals 593.0 keV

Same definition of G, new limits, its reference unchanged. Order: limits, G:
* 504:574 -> 569.0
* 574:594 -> 579.0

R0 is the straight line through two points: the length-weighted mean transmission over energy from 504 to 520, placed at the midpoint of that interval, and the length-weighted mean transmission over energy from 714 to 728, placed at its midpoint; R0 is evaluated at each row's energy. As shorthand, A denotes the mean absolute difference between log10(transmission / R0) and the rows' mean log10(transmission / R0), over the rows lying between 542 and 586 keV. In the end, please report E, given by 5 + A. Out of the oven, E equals 5.02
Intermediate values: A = 0.019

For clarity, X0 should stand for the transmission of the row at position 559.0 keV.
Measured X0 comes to 12.14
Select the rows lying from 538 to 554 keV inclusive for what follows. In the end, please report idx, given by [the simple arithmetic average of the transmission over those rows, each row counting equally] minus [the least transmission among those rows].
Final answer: 1.41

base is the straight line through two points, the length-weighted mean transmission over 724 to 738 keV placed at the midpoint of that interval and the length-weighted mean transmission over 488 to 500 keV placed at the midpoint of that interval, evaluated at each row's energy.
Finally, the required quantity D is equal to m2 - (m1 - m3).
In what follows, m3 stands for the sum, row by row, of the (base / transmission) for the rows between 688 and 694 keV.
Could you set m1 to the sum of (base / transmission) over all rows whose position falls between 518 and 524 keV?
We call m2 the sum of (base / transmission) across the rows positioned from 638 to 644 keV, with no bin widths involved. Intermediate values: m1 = 3.38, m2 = 3.56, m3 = 3.16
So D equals 3.3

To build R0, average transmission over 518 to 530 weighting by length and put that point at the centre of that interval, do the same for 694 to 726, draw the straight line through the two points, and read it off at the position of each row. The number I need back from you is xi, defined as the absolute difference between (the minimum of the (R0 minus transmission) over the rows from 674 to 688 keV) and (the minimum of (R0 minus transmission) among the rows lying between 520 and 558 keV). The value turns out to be 1.34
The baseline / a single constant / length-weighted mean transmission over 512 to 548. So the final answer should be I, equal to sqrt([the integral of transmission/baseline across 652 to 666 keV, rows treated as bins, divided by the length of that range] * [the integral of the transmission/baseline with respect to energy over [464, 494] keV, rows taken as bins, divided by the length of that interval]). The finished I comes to 1.05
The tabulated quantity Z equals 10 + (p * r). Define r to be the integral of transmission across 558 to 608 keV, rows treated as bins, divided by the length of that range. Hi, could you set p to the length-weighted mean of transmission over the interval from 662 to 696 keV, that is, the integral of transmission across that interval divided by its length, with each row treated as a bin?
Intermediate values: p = 11.3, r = 12.4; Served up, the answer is 151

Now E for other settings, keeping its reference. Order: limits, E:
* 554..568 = 5.01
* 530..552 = 5.03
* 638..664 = 5.01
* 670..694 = 5.01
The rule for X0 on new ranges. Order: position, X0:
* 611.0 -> 10.81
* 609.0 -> 11.7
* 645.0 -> 10.5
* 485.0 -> 14.99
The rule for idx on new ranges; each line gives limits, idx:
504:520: 0.58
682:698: 0.61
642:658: 0.22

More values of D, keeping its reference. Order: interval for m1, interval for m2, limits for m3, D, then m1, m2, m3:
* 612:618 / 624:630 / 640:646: 4.7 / 3.98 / 5.12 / 3.58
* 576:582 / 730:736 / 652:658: 3.6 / 2.94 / 3.09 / 3.41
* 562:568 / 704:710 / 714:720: 2.5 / 3.33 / 3.07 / 2.76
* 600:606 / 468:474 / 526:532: 3.2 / 3.38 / 2.88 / 3.69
